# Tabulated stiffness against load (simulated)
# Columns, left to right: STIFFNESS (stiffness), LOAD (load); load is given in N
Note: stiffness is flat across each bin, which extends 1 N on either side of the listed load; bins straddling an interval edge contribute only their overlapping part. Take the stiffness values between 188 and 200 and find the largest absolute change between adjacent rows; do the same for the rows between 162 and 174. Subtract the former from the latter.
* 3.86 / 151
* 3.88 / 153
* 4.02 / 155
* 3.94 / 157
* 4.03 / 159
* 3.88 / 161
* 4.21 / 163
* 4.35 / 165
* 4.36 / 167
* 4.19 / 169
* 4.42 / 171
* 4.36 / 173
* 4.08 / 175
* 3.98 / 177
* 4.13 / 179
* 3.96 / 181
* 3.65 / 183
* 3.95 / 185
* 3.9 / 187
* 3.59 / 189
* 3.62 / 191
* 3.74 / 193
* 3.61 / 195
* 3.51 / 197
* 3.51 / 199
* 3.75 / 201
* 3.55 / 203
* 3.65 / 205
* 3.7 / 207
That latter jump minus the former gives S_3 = 0.10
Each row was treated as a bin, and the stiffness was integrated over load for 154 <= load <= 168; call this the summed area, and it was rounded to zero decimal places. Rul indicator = 58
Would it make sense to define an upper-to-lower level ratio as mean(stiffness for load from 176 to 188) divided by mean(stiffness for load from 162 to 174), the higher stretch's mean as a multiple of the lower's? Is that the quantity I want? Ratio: 0.910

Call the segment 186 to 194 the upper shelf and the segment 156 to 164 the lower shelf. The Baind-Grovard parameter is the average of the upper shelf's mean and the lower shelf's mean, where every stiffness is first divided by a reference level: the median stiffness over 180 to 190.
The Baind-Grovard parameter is 0.99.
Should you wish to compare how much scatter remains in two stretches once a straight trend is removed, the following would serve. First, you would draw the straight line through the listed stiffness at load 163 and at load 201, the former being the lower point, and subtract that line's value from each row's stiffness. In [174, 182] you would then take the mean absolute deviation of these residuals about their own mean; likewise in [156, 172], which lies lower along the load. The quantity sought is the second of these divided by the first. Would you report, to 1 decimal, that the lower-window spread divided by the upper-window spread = 3.8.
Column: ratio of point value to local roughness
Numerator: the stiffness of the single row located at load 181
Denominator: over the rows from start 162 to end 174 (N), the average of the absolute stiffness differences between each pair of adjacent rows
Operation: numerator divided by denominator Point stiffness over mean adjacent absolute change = 32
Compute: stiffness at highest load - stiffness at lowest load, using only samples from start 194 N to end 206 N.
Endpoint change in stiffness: 0.0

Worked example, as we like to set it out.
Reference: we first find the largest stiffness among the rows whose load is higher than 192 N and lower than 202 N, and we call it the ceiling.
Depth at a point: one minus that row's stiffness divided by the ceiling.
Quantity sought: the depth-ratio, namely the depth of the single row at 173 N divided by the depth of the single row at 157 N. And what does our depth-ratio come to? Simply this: 3.2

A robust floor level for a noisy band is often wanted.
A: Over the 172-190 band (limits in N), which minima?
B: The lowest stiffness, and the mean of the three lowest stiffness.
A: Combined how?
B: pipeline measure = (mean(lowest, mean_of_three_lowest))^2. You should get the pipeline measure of 13.3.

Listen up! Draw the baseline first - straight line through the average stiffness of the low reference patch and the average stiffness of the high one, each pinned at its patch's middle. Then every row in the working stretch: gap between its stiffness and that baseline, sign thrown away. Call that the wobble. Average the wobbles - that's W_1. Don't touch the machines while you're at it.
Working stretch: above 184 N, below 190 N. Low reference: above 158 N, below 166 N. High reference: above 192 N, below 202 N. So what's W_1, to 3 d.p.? 0.146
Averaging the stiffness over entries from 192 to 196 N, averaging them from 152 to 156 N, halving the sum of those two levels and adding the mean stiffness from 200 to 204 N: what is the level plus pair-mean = 7.5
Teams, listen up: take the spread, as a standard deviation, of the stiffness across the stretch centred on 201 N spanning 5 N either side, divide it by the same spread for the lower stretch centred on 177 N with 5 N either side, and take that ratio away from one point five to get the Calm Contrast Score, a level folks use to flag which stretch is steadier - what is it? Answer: 0.85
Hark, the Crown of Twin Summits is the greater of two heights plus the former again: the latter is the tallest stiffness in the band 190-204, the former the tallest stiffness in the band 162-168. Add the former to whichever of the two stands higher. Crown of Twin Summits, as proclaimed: 8.72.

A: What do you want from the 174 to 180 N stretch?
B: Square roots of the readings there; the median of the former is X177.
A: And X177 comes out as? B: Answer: 2.02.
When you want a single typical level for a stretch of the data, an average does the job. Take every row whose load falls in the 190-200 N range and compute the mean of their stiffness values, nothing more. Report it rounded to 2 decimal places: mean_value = 3.60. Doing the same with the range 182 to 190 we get 3.77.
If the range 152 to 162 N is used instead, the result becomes 3.95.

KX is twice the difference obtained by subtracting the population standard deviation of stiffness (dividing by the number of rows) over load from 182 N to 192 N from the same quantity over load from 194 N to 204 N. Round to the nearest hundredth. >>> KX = -0.12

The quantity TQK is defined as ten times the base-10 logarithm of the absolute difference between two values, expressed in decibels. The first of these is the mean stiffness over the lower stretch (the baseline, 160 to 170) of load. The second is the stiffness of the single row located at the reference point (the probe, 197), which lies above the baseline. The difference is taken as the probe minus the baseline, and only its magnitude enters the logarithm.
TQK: -1.62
